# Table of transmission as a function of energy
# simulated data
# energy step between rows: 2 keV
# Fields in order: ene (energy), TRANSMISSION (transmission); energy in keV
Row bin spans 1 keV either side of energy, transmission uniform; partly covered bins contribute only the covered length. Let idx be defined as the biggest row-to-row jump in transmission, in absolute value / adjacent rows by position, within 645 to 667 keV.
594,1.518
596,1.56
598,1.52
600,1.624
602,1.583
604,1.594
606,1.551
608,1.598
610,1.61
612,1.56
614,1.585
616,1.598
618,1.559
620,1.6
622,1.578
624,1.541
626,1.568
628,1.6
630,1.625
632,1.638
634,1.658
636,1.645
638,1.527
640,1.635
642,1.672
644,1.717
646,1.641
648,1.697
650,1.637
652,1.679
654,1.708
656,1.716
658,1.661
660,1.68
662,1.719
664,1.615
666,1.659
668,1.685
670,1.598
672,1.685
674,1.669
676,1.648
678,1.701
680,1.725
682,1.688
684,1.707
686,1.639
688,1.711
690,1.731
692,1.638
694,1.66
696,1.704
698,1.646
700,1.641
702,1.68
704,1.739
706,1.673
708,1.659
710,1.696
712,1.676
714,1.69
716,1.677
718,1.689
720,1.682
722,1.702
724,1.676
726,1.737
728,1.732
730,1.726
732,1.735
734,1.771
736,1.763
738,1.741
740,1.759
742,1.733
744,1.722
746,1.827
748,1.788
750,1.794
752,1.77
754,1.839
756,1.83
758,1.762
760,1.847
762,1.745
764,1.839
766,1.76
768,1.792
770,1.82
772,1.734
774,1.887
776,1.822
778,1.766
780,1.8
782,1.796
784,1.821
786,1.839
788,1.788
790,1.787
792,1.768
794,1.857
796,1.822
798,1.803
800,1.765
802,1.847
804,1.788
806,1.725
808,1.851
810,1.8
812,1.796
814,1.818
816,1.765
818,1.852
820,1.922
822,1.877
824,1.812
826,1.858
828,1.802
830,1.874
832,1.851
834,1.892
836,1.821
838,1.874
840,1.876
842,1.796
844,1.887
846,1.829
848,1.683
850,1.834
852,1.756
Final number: 0.10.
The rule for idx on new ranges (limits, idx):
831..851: 0.15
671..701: 0.09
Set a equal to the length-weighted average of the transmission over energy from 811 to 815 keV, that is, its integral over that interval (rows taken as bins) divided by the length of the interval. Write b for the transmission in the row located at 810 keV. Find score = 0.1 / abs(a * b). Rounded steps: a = 1.81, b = 1.8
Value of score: 0.0307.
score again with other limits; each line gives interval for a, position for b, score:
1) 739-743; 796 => 0.0314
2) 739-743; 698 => 0.0348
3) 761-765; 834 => 0.0295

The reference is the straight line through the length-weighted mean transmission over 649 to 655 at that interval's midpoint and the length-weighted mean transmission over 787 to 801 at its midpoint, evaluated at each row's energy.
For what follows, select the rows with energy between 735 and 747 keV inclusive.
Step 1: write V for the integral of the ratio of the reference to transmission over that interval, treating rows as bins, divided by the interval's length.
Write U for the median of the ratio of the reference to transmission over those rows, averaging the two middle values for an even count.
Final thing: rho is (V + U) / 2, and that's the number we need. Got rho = 0.999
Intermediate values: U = 1.00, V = 1.00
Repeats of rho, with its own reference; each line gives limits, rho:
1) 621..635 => 1.033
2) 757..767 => 0.996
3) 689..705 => 1.024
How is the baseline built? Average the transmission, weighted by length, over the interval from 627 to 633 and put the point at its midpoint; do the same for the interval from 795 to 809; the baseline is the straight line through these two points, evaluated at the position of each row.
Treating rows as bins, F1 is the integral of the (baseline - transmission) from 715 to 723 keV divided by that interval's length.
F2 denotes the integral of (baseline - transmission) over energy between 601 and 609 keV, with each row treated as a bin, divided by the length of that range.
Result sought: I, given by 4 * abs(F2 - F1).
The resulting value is 0.05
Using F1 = 0.03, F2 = 0.013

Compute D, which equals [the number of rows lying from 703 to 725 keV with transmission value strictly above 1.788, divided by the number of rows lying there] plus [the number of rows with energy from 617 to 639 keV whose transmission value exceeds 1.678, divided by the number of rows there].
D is 0.0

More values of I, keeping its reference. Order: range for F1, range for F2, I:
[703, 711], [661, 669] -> 0.09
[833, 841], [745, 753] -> 0.08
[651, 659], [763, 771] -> 0.02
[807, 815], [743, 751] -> 0.13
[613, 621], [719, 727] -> 0.01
